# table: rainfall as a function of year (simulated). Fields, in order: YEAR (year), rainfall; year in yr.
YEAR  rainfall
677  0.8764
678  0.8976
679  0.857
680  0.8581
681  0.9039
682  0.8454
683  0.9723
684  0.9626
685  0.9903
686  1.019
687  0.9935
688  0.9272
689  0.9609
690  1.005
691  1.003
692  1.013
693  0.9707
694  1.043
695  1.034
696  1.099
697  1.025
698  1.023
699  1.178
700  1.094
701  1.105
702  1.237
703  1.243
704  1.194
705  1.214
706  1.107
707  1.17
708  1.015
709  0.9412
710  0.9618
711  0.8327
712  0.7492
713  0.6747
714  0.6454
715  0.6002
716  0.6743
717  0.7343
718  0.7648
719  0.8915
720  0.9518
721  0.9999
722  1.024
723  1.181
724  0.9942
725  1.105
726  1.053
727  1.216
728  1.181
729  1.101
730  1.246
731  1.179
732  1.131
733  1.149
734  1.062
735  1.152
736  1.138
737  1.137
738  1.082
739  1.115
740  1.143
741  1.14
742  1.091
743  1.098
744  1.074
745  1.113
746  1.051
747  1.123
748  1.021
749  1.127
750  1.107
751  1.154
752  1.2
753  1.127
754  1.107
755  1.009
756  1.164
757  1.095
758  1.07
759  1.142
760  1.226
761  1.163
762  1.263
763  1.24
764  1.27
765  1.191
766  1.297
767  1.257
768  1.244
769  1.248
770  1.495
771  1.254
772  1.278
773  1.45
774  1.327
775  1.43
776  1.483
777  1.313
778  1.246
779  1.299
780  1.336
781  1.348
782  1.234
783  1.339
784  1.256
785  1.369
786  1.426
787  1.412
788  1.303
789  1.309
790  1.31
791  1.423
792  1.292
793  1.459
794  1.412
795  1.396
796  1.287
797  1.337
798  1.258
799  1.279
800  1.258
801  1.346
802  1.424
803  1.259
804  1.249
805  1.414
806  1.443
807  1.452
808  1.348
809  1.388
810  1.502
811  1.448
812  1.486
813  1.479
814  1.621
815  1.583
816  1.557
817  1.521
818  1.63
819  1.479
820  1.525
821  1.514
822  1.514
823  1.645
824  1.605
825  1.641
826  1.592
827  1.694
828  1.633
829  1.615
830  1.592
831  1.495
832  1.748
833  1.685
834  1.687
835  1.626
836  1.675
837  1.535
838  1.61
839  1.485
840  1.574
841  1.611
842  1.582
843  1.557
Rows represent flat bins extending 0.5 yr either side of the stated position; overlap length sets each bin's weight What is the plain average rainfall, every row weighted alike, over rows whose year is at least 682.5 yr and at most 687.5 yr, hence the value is 0.99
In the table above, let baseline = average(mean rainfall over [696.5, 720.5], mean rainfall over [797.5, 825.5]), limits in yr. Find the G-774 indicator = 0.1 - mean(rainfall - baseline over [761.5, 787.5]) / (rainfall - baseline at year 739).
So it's 1.3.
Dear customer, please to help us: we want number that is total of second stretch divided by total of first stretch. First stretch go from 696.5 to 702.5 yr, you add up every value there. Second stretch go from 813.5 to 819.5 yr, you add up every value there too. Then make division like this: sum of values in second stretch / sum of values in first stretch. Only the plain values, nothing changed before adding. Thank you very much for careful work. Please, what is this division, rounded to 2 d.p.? 1.41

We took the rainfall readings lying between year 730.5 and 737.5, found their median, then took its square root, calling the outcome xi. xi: 1.07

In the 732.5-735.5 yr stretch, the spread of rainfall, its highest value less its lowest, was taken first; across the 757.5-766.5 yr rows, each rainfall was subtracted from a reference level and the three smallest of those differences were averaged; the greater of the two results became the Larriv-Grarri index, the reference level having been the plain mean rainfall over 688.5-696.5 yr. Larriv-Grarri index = 0.09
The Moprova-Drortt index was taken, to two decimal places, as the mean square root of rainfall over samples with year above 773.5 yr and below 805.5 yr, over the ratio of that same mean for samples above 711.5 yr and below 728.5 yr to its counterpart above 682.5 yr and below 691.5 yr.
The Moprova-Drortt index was 1.21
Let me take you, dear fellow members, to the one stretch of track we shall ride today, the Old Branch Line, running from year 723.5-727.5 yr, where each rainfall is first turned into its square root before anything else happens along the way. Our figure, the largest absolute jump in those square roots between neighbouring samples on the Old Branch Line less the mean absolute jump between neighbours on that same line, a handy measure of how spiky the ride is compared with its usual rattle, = 0.025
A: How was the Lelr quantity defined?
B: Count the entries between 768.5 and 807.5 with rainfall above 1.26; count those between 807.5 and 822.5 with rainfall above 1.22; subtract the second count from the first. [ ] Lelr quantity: 15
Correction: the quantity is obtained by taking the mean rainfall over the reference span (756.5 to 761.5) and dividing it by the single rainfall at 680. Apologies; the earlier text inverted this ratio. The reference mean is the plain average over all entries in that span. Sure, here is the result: 1.33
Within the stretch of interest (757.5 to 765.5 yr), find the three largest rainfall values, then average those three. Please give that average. 1.26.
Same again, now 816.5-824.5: 1.63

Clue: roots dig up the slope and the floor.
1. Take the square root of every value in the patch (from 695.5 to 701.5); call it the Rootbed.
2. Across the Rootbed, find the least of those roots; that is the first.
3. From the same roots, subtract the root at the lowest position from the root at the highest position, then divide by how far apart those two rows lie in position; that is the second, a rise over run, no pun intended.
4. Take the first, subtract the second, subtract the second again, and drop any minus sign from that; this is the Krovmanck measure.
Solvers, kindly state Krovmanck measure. 1.01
